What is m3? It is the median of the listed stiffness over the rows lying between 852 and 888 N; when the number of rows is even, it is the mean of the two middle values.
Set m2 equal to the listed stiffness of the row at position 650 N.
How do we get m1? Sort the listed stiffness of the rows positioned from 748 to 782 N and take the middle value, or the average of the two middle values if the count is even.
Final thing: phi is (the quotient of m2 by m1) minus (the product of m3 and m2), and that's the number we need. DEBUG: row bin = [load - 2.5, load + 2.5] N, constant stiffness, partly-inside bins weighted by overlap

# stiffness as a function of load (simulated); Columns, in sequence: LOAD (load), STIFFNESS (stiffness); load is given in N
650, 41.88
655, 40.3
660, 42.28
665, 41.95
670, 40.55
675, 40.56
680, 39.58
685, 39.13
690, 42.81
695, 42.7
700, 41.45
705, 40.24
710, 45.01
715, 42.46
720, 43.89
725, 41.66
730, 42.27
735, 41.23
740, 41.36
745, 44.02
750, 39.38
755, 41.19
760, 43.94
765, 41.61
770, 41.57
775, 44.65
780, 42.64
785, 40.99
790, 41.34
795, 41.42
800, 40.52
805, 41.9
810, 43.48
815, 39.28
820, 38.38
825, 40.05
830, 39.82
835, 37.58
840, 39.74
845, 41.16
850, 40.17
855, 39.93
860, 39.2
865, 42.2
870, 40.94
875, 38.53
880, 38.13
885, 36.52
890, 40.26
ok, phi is -1641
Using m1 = 41.6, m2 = 41.88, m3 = 39.2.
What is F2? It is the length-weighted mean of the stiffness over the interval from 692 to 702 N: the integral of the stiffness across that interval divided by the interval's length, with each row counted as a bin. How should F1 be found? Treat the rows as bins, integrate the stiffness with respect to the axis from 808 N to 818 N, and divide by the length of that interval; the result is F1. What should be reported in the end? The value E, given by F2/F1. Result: 1.02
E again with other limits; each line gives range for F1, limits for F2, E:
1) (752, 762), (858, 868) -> 0.96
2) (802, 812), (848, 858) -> 0.94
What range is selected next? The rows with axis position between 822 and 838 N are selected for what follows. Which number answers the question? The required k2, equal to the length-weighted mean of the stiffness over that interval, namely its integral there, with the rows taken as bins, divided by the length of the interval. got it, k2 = 39.1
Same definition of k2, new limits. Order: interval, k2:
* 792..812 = 41.8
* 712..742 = 42.2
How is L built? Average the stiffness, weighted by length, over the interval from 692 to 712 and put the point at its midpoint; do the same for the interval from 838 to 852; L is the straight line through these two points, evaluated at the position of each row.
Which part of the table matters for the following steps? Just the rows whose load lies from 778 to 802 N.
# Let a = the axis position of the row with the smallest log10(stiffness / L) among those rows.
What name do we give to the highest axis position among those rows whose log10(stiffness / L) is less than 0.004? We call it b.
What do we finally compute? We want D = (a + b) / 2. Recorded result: 800.0 N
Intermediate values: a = 800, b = 800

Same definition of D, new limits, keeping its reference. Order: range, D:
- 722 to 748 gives 737.5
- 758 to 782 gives 767.5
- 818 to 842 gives 837.5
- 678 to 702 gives 692.5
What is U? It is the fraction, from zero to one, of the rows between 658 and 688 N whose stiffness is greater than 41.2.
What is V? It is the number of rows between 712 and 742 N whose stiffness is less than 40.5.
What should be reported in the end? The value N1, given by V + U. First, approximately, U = 0.33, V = 0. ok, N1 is 0.3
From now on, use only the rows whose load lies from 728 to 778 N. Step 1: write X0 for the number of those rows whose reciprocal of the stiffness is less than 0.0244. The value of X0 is 9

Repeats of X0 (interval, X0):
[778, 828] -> 6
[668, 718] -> 5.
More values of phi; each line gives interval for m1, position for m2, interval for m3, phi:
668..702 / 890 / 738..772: -1673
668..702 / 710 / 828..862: -1791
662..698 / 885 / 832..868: -1457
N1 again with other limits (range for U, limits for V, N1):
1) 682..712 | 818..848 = 5.7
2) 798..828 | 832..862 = 5.3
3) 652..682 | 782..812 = 0.3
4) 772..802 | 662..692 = 2.7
